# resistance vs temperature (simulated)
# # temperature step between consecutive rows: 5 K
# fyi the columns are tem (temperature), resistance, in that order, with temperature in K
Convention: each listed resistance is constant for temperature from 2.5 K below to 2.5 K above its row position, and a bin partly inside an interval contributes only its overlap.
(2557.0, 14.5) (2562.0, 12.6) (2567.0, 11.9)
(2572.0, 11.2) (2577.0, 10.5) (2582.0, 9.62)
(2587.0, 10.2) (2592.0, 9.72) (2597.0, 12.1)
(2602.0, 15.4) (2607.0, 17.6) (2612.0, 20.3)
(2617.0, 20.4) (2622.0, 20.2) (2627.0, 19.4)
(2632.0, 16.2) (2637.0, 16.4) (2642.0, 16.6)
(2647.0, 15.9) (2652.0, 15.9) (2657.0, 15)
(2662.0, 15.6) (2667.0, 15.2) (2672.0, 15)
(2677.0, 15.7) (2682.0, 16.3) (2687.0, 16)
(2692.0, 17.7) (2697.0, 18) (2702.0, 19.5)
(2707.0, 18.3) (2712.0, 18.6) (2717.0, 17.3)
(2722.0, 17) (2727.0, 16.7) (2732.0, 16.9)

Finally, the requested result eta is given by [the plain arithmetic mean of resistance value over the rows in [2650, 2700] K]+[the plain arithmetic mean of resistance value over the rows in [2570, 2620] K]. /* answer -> 29.7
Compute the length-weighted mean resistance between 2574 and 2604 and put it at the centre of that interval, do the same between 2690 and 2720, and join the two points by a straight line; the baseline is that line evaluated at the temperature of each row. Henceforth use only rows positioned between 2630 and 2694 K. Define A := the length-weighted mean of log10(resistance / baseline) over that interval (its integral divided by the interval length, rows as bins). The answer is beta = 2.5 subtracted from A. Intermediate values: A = 0.01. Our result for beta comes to -2.49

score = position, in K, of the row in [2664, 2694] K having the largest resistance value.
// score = 2692.0 K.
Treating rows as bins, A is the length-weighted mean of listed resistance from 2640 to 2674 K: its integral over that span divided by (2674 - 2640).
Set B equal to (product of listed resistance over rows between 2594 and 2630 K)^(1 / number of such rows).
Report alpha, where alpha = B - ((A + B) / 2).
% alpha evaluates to 1.0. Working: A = 15.6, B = 17.6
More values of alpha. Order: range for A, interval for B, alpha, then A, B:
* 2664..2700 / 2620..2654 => 0.4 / 16.3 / 17.2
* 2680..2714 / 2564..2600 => -3.5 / 17.8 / 10.7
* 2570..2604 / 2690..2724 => 3.4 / 11.2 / 18.0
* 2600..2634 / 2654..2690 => -1.5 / 18.6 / 15.5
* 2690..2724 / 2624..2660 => -0.8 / 18.1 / 16.4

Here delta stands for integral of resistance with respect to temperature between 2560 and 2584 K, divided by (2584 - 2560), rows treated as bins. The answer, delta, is 11.2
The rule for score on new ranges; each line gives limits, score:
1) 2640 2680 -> 2642.0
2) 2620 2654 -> 2622.0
